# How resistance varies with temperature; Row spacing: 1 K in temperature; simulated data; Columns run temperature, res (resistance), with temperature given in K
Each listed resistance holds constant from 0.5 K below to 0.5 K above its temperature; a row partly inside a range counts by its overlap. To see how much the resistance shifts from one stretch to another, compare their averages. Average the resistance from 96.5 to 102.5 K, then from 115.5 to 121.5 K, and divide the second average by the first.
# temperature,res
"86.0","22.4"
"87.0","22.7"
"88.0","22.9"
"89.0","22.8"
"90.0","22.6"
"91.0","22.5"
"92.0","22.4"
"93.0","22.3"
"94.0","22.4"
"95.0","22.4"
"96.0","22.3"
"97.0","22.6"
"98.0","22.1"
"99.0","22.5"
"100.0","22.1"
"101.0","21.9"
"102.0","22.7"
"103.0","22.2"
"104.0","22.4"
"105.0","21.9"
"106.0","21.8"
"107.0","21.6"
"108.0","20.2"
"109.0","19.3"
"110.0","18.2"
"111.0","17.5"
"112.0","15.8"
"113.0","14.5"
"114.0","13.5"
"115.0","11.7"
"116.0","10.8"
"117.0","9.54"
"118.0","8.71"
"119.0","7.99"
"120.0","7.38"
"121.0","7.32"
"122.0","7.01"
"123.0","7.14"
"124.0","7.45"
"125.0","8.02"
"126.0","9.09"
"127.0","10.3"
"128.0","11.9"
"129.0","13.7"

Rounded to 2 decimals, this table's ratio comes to 0.39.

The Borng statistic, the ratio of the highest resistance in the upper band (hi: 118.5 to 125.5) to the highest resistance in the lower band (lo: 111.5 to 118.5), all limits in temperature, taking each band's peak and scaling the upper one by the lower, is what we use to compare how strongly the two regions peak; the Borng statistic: 0.51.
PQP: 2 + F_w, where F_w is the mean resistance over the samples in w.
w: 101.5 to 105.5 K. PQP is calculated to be 24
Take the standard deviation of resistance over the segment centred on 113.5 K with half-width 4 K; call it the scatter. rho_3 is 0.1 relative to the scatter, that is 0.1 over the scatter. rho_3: 0.03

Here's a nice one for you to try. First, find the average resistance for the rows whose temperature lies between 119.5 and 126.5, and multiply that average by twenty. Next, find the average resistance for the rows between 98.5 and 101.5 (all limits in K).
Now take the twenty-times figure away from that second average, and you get -130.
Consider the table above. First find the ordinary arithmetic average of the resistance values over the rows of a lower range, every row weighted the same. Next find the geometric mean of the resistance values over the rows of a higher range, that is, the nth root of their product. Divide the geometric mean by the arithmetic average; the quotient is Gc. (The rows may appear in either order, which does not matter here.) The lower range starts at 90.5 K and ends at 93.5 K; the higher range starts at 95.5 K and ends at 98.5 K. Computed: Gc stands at 1.00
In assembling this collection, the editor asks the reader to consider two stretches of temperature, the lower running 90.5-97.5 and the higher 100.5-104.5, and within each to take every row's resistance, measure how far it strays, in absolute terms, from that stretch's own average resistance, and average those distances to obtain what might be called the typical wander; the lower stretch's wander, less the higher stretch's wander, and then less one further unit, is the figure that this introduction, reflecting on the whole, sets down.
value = -1.2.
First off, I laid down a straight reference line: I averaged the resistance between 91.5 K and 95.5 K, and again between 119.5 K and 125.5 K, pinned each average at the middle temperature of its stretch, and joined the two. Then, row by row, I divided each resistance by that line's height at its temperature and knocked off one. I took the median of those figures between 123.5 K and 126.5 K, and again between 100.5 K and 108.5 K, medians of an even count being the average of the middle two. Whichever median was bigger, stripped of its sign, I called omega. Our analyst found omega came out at 0.33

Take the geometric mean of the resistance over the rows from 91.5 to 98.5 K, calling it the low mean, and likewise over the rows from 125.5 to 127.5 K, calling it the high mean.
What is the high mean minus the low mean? -13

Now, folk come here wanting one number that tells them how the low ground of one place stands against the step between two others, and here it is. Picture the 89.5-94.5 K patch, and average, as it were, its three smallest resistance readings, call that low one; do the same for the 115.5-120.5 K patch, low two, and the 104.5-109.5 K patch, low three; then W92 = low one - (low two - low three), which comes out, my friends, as 34.7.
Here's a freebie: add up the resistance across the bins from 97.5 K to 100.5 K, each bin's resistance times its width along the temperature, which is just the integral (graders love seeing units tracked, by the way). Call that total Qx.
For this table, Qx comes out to 66.7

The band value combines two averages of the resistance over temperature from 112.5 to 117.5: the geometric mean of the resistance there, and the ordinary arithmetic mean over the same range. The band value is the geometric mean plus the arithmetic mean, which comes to 24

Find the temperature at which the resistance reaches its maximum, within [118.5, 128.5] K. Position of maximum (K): 128.0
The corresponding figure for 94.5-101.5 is 97.0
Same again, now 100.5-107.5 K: 102.0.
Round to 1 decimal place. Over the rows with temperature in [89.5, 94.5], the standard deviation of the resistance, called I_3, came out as 0.1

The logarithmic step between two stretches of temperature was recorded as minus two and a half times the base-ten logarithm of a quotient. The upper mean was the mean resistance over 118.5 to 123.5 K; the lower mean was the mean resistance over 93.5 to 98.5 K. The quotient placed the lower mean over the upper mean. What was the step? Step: -1.2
